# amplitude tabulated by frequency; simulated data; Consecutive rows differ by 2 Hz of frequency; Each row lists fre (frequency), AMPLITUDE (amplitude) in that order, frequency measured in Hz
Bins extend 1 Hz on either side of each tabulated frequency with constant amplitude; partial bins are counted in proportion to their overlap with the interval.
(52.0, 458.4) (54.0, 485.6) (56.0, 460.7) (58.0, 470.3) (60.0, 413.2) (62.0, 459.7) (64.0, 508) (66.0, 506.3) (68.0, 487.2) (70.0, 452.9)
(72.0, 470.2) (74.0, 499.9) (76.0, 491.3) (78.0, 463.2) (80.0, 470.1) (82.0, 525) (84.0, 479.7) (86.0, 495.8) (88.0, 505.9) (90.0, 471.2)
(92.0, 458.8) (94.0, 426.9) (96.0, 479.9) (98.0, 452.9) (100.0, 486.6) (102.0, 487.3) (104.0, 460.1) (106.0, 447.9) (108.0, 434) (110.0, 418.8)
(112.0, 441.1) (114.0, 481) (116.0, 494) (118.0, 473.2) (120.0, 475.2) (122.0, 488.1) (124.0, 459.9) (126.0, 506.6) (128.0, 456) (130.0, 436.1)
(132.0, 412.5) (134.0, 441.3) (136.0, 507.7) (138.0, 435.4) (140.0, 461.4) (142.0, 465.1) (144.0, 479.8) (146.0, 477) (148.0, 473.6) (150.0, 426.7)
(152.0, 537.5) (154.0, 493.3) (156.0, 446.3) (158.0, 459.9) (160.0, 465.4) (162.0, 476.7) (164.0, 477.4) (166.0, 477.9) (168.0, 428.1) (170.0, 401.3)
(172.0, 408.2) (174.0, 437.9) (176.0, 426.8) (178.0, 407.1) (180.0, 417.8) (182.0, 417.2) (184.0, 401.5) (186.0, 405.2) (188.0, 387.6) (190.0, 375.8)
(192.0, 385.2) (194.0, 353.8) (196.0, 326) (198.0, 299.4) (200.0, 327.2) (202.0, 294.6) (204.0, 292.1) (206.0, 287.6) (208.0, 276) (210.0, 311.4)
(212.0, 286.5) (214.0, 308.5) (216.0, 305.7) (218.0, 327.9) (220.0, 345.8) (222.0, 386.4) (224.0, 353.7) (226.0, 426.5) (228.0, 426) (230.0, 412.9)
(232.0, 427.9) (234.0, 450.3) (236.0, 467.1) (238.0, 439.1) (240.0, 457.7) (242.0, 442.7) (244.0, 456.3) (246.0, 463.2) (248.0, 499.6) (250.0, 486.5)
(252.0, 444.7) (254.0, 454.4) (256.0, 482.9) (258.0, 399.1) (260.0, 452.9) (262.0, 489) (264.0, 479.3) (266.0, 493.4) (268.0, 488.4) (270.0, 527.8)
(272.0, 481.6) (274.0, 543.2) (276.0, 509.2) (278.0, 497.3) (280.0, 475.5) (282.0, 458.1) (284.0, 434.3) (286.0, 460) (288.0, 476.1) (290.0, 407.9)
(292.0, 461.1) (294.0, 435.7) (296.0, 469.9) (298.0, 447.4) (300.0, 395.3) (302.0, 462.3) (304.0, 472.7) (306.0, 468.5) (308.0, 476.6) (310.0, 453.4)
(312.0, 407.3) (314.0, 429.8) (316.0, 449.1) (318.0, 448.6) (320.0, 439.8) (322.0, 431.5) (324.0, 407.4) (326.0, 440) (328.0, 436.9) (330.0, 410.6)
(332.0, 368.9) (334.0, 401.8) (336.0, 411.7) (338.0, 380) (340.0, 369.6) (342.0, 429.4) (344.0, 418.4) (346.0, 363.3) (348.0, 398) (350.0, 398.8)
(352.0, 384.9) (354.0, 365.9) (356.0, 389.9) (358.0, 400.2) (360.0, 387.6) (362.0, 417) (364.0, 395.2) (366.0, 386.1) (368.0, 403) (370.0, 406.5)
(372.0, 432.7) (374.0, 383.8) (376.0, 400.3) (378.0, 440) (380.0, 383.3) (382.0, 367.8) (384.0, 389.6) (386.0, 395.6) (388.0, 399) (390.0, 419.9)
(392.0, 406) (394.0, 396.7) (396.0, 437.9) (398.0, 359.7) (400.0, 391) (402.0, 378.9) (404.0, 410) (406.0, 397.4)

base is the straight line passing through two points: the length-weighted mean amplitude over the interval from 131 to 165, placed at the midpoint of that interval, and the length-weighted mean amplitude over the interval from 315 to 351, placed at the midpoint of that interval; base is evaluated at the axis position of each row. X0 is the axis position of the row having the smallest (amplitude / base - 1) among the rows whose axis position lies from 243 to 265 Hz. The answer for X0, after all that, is 258.0 Hz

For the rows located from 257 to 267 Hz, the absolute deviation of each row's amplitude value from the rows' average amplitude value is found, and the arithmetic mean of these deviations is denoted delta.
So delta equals 29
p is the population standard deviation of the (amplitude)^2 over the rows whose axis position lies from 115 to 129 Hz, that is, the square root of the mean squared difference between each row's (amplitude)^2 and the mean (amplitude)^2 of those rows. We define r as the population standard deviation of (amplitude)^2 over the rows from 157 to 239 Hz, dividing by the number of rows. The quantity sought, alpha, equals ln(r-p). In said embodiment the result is 10.3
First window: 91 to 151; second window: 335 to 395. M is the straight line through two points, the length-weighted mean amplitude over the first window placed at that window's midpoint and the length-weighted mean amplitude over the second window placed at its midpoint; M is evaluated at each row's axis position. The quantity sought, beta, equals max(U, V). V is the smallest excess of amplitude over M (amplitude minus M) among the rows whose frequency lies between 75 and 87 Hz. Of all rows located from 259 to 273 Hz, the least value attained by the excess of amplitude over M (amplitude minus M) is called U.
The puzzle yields 28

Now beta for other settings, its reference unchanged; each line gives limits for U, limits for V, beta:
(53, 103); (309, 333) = -37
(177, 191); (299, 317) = -19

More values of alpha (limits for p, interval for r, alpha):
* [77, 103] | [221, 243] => 8.0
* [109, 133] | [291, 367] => 7.0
